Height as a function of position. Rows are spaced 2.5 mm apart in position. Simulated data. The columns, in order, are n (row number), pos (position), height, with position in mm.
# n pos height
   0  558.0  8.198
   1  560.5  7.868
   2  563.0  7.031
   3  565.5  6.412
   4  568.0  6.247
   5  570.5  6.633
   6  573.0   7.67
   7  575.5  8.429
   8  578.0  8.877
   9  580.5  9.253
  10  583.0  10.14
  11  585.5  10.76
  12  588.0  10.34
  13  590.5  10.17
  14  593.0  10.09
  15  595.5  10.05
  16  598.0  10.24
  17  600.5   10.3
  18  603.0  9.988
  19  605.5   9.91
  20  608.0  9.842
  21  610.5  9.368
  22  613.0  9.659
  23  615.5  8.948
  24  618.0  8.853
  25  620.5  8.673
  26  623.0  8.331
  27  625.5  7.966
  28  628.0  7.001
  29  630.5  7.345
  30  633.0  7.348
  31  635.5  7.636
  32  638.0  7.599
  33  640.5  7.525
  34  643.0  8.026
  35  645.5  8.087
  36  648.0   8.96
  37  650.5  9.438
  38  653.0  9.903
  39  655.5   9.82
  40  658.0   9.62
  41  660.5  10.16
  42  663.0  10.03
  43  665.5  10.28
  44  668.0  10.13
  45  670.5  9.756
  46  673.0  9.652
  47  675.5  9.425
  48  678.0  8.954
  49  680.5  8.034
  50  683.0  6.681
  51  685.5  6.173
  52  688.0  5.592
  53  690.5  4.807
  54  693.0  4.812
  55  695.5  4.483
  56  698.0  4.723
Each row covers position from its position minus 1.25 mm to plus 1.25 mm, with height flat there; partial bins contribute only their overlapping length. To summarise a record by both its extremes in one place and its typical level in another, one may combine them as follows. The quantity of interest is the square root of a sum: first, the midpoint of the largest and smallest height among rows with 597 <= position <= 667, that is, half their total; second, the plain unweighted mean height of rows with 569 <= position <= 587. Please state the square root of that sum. 4.18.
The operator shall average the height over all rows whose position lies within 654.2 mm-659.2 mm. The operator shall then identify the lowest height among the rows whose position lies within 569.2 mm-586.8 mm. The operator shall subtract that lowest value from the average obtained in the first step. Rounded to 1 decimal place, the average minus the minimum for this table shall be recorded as 3.1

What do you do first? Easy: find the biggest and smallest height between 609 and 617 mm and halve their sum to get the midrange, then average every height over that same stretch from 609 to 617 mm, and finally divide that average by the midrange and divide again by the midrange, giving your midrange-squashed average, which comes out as 0.108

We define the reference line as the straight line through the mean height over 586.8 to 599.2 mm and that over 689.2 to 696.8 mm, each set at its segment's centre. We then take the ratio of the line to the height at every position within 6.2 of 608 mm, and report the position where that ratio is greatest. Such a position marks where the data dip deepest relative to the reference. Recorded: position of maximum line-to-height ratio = 610.5 mm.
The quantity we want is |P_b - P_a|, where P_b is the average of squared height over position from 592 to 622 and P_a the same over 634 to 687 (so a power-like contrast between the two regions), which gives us 14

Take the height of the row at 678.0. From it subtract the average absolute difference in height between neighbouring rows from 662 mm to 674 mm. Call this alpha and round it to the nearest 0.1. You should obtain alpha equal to 8.7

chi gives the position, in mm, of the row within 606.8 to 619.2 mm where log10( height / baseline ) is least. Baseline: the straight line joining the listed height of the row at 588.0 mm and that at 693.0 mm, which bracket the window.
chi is 615.5 mm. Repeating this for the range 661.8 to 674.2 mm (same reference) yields 663.0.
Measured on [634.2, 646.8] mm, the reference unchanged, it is 635.5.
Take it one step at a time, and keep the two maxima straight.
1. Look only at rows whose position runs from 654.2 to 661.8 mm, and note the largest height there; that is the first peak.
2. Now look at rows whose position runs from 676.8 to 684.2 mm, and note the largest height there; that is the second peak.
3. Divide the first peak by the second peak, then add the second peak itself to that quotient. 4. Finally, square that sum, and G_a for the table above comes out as 102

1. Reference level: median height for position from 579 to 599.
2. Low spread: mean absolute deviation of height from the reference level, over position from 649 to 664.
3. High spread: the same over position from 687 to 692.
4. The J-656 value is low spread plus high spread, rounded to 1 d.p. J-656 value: 5.3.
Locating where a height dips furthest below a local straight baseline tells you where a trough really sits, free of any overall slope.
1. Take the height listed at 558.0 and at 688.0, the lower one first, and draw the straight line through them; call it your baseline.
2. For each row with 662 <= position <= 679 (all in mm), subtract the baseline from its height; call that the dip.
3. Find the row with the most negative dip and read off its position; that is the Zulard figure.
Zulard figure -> 678.0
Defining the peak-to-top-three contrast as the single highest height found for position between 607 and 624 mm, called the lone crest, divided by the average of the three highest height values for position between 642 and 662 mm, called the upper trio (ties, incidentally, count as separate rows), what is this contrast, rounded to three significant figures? 0.988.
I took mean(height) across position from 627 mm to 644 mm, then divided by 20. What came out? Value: 0.375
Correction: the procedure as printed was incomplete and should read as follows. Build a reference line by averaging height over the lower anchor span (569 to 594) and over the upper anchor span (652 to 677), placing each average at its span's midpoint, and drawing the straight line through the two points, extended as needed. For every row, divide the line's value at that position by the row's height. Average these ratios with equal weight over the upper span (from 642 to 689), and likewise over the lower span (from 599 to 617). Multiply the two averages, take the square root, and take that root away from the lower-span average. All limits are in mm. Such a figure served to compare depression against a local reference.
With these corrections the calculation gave -0.08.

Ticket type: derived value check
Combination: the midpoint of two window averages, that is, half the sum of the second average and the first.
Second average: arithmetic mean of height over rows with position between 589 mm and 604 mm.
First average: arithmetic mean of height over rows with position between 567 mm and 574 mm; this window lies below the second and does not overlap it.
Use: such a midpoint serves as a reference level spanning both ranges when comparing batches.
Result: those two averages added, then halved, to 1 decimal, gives 8.5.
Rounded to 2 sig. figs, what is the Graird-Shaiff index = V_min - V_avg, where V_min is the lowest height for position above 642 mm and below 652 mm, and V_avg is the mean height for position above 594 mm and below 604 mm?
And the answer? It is -2.1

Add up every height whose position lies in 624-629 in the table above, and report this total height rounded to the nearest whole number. 15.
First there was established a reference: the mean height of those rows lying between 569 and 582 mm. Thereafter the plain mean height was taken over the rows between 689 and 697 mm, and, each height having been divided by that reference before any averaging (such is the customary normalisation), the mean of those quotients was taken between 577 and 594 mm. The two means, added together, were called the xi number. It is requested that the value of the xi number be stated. 5.9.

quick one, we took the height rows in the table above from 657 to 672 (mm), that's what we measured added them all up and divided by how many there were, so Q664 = 10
